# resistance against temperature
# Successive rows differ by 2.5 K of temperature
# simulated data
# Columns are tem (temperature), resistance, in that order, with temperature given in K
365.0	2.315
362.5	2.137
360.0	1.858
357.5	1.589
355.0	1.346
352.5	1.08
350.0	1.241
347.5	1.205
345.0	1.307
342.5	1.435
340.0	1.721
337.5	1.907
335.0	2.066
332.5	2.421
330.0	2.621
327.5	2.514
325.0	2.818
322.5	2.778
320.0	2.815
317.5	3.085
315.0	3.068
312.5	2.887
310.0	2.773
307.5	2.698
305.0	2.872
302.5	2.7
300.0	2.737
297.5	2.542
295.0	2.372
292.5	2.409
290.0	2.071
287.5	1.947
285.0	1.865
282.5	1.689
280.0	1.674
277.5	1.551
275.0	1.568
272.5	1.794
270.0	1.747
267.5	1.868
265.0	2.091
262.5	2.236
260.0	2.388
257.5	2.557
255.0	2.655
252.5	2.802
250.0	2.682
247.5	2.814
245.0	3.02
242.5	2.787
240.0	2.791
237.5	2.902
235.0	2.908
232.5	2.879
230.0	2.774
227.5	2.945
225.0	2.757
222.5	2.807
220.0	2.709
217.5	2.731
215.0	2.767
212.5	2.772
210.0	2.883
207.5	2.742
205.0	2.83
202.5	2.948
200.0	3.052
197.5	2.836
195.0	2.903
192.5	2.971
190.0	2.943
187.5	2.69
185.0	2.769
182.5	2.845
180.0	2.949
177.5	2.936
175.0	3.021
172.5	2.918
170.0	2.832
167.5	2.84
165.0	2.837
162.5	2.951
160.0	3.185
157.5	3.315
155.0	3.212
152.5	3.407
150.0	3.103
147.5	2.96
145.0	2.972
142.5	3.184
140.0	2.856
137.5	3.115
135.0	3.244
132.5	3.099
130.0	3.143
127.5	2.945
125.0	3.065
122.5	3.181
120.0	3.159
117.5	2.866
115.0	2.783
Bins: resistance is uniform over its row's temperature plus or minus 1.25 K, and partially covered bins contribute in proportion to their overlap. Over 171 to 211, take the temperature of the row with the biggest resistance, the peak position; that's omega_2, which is 200.0 K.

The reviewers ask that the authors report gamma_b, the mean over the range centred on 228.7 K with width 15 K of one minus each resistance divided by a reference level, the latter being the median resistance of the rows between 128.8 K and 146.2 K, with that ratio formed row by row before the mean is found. 0.09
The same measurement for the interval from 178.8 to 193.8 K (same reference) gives 0.08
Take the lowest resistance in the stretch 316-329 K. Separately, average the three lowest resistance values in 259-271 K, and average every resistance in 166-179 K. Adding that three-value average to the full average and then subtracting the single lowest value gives 2.3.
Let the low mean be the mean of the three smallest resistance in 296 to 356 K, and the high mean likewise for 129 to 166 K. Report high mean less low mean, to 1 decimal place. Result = 1.7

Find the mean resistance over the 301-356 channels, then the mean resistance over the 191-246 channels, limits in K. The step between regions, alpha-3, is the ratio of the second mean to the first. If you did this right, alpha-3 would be 1.27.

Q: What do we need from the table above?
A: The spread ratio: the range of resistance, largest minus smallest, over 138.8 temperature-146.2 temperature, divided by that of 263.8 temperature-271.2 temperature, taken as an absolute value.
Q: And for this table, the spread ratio 1.0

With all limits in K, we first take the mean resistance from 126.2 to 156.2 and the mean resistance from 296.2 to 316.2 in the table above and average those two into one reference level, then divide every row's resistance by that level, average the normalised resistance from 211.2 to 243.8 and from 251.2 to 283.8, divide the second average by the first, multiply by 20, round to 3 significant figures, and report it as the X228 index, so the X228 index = 14.6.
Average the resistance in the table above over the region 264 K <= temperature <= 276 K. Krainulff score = 1.8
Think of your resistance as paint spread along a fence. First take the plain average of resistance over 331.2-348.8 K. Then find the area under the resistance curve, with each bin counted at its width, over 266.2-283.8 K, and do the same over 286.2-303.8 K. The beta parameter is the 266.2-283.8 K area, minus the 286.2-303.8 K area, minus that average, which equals -14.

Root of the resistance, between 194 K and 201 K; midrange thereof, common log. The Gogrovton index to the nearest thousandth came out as 0.234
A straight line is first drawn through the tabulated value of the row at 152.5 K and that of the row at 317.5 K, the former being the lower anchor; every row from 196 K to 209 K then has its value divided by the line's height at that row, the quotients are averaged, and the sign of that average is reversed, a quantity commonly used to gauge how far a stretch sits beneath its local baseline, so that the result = -0.871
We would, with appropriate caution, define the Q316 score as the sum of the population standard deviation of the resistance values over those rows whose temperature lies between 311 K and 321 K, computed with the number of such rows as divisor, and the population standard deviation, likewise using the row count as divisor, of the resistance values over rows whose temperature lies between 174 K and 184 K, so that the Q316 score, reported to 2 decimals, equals 0.18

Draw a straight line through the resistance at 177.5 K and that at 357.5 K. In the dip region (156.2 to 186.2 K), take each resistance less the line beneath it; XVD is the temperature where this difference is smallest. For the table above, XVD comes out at 165.0 K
